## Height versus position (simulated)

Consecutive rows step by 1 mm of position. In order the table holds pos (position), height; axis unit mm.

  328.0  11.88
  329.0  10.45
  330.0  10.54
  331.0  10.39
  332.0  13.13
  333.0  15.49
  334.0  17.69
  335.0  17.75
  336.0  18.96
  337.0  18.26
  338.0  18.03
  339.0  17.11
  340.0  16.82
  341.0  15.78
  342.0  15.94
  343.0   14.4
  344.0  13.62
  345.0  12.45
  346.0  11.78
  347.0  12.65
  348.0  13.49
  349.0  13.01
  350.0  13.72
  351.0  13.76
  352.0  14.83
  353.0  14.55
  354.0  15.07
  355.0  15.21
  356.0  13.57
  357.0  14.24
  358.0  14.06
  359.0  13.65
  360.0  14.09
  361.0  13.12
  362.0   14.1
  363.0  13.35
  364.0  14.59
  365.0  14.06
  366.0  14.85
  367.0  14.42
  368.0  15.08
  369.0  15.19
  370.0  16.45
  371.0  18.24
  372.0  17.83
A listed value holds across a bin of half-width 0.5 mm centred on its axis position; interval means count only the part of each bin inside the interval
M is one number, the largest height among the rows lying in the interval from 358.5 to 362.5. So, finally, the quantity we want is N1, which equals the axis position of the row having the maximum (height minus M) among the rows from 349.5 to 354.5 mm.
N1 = 354.0 mm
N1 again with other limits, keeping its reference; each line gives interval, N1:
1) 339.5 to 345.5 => 340.0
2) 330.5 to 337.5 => 336.0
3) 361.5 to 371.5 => 371.0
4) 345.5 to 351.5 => 351.0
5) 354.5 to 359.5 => 355.0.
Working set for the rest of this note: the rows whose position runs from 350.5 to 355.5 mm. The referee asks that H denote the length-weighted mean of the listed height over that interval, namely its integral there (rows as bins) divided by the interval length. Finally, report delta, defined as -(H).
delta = -14.7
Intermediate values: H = 14.7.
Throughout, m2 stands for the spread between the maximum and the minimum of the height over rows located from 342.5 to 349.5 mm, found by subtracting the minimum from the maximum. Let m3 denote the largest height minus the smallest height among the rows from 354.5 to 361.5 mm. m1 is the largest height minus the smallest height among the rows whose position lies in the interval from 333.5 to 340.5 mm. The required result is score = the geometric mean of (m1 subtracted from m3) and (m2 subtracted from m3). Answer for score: 0.2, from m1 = 2.1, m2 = 2.6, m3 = 2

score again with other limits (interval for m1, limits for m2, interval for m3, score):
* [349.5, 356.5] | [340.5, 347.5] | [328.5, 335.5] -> 4.3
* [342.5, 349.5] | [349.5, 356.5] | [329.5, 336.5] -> 6.4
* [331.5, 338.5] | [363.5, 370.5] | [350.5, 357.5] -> 1.8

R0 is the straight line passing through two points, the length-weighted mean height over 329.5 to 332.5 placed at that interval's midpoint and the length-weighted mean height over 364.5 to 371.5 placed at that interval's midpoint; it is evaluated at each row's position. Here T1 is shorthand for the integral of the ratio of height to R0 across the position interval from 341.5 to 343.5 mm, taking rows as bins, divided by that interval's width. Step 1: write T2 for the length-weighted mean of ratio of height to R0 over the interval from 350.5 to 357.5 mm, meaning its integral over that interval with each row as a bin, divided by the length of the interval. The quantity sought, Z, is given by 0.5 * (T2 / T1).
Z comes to 0.43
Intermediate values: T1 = 1.20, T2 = 1.04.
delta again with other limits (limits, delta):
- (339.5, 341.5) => -16.3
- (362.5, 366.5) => -14.2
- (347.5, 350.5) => -13.4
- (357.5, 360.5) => -13.9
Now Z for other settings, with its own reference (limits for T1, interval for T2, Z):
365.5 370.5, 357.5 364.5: 0.48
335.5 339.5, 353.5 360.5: 0.33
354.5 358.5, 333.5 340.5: 0.74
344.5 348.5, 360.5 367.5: 0.49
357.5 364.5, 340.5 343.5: 0.65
